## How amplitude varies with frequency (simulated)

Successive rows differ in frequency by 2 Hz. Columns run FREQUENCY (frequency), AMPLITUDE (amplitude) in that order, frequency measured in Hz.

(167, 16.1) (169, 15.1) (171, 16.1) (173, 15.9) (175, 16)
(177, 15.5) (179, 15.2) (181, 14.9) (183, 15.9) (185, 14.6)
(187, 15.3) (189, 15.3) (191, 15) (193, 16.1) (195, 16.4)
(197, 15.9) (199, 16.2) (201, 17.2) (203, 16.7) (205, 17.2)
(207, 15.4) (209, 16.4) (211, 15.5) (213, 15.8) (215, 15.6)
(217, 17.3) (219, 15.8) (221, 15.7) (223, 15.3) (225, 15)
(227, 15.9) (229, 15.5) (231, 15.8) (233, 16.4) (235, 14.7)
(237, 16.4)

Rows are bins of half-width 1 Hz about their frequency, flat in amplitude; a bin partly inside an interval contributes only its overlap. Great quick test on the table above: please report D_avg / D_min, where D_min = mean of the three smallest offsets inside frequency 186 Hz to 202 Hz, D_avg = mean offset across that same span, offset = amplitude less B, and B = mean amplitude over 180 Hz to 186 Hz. 12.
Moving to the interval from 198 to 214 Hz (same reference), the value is 3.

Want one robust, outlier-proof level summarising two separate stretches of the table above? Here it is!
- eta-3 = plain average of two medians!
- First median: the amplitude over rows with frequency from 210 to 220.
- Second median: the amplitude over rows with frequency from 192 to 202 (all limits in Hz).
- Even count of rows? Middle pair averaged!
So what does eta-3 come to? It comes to 16.0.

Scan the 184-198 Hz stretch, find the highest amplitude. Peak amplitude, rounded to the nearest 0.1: 16.4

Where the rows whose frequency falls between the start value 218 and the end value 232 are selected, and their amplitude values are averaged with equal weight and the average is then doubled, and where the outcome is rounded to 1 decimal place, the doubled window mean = 31.1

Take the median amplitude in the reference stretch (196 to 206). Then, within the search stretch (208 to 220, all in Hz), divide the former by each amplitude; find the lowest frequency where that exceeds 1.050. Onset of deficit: 211 Hz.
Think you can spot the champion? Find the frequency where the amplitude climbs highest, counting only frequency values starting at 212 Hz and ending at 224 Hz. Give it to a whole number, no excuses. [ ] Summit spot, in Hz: 217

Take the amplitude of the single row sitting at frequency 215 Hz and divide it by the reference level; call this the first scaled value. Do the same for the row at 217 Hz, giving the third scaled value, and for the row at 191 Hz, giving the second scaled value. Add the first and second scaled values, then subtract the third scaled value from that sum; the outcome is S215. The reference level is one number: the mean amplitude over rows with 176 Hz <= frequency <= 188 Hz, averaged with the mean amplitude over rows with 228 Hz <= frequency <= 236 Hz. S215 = 0.86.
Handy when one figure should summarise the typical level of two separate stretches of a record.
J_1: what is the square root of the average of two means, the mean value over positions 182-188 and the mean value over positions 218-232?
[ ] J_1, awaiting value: 3.93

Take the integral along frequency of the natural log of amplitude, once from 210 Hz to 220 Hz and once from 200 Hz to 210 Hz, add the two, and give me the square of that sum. 3113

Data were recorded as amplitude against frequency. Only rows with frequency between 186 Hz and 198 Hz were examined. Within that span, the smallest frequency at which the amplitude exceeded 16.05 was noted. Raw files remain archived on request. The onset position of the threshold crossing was 193 Hz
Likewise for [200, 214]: 201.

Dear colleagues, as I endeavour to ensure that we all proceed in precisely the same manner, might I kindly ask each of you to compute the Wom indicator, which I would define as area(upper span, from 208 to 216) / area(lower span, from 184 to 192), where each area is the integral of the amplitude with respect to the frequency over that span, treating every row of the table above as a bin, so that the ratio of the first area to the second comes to 1.05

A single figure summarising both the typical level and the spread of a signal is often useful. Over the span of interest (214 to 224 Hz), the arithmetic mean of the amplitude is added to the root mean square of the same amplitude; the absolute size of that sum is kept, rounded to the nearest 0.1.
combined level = 31.9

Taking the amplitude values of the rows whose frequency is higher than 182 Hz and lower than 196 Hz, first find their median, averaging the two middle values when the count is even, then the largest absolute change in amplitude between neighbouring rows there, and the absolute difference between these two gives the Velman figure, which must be 14.0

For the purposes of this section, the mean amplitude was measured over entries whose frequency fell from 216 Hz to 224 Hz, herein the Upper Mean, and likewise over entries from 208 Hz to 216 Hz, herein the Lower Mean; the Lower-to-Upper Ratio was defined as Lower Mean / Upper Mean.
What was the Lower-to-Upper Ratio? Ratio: 0.99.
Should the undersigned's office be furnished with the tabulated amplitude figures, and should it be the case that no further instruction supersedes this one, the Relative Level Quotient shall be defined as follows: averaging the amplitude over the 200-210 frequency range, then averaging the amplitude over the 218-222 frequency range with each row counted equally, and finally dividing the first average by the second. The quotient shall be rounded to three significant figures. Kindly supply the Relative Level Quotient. 1.05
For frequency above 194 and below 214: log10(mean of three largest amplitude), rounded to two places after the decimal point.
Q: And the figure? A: 1.23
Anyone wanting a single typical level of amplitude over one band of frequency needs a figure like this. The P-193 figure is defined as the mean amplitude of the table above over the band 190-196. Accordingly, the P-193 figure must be 15.8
